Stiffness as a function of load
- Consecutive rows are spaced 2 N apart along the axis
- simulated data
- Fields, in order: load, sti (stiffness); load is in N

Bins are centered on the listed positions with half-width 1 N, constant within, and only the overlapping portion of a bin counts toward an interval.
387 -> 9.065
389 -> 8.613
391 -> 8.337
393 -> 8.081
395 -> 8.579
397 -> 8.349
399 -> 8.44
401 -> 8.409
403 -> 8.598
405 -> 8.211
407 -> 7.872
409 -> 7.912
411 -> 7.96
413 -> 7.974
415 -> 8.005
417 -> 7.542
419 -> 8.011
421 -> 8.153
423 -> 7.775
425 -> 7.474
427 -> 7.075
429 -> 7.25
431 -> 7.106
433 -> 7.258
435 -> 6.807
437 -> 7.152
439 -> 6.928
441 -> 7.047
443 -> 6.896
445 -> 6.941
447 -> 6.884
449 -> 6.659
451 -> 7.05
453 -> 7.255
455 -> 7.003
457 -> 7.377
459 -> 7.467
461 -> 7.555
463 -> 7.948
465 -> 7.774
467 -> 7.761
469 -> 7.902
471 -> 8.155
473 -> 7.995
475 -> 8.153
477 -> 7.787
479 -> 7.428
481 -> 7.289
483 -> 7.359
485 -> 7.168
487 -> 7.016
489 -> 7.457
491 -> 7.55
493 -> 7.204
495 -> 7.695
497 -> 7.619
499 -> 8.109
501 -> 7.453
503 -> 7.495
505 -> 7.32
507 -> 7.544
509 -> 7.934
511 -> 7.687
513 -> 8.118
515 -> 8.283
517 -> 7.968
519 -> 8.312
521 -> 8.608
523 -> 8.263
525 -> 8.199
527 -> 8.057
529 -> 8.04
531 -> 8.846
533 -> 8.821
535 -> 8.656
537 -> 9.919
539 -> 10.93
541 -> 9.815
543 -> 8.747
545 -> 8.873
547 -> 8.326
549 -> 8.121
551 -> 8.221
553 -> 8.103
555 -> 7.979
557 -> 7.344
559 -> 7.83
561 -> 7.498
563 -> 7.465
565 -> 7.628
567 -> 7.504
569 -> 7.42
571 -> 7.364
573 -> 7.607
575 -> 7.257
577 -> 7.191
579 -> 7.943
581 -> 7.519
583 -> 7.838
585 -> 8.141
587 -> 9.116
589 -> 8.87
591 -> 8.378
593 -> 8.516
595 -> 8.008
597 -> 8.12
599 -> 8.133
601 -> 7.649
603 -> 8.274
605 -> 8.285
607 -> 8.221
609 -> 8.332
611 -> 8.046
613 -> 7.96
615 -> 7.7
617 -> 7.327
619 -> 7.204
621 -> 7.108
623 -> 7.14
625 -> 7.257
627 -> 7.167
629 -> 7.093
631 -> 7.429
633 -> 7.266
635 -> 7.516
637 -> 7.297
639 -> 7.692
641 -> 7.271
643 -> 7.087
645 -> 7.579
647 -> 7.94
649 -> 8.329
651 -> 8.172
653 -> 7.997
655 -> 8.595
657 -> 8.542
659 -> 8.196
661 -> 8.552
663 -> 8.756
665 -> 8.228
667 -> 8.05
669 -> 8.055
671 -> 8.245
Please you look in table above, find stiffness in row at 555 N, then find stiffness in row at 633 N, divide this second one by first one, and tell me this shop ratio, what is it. 0.91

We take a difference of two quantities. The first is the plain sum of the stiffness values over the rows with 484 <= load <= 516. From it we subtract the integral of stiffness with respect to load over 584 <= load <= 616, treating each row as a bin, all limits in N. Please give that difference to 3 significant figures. -142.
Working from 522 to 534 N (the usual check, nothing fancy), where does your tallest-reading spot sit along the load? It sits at 531 N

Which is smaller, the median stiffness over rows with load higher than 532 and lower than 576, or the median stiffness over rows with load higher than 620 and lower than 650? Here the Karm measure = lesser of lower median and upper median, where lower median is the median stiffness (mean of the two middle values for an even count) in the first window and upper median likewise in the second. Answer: 7.27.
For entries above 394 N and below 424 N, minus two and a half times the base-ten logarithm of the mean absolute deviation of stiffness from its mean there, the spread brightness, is 1.5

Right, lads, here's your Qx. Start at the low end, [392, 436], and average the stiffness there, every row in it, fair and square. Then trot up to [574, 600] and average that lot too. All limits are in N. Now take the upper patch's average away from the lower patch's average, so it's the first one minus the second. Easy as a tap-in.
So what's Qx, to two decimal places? -0.22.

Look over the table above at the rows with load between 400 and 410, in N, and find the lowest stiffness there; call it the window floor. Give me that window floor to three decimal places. 7.872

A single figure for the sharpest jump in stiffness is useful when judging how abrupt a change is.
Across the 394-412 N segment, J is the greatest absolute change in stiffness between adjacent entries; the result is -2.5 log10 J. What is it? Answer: 1.0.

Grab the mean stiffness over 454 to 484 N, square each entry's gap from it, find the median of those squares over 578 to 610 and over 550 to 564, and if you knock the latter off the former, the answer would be 0.17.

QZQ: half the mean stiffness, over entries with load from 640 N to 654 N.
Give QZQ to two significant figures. 3.9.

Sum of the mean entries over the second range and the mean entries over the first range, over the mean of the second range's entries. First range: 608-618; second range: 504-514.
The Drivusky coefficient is 2.02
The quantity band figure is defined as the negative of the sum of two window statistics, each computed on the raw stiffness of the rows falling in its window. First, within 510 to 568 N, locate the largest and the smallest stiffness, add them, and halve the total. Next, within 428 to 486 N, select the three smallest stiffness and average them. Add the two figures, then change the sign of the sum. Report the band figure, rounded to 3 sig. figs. -15.9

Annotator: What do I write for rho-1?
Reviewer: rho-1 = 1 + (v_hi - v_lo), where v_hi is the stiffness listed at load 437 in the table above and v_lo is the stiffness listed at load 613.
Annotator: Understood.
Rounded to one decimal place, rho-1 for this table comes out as 0.2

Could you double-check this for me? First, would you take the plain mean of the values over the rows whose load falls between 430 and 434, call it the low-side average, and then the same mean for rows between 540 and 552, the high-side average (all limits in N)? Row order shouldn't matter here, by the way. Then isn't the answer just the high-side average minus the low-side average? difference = 1.5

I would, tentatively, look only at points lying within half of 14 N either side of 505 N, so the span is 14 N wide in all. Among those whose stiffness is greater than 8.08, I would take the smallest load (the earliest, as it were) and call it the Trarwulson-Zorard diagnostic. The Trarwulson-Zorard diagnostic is 499 N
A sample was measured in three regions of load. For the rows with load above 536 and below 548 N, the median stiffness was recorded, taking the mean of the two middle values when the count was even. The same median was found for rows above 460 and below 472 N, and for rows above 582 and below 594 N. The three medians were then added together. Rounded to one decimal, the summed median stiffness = 25.6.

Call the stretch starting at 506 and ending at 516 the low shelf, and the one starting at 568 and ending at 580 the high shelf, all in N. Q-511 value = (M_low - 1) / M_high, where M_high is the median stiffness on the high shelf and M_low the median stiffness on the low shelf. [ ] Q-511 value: 0.94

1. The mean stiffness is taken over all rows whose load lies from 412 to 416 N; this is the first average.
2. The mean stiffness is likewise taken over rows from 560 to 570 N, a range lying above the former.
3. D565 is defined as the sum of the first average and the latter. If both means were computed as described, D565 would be 15.5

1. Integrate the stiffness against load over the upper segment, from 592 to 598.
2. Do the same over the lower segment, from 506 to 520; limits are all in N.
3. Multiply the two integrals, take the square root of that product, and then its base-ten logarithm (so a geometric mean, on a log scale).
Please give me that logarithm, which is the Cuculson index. 1.87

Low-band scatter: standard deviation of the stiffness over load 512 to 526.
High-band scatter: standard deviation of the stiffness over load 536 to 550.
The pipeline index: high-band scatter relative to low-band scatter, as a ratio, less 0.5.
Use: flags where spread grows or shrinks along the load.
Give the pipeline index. 4.6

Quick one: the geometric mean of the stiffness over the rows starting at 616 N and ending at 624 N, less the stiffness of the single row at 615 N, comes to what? -0.51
